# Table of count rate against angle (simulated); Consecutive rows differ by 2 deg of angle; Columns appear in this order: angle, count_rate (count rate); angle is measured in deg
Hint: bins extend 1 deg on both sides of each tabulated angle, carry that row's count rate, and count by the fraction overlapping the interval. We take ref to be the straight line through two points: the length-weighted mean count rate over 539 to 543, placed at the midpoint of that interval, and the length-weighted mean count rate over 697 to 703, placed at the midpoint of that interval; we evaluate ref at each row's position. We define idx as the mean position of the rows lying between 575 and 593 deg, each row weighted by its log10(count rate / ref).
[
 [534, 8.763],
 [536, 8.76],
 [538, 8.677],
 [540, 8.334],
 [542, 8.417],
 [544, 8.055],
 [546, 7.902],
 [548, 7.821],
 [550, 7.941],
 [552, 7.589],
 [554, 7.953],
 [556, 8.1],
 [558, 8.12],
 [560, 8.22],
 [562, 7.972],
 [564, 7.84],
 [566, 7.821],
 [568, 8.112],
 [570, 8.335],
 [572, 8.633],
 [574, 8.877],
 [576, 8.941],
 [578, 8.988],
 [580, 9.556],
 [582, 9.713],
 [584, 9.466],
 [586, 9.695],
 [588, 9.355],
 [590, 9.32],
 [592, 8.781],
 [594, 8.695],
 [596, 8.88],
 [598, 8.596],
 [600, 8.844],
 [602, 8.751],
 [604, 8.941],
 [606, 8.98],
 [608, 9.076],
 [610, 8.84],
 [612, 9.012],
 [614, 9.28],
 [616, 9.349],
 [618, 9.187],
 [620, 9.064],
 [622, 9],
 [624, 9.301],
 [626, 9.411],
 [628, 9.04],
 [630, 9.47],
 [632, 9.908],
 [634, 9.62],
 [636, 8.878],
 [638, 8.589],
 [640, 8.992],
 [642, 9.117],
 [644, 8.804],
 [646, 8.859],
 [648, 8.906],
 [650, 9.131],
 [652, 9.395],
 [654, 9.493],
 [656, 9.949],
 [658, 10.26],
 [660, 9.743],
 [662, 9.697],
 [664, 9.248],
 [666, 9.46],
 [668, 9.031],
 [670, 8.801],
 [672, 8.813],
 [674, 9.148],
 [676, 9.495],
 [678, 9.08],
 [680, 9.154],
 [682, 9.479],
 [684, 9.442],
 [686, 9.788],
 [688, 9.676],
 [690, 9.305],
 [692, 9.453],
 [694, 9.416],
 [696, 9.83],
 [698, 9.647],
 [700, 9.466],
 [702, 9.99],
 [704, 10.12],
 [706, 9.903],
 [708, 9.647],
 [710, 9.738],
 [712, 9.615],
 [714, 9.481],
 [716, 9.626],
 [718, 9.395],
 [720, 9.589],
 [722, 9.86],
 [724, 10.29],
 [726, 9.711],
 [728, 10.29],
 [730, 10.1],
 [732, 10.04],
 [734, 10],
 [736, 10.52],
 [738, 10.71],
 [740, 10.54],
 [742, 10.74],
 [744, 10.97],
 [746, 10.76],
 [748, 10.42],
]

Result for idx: 583.6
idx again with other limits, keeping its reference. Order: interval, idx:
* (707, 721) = 715.6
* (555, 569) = 562.8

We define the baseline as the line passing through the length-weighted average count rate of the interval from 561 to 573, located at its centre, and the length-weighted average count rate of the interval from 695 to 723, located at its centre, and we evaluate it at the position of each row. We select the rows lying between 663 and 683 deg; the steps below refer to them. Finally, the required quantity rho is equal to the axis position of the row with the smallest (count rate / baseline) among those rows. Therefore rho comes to 672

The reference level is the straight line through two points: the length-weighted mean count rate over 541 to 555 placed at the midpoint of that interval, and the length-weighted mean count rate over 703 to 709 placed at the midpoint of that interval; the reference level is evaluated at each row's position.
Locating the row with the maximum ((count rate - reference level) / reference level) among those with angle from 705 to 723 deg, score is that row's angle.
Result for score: 706 deg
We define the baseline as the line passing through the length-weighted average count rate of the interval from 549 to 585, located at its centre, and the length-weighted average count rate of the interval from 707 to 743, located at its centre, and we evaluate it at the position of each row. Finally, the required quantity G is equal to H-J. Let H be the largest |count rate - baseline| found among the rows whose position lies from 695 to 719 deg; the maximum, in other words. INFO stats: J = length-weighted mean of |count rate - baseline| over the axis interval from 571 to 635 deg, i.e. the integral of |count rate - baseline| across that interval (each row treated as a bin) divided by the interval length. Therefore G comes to 0.18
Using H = 0.53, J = 0.35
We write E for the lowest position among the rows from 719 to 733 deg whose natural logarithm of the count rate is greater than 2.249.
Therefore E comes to 720 deg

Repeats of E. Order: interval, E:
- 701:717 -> 702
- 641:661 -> 654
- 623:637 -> 632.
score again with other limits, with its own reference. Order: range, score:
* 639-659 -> 658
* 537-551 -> 538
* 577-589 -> 582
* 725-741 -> 738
